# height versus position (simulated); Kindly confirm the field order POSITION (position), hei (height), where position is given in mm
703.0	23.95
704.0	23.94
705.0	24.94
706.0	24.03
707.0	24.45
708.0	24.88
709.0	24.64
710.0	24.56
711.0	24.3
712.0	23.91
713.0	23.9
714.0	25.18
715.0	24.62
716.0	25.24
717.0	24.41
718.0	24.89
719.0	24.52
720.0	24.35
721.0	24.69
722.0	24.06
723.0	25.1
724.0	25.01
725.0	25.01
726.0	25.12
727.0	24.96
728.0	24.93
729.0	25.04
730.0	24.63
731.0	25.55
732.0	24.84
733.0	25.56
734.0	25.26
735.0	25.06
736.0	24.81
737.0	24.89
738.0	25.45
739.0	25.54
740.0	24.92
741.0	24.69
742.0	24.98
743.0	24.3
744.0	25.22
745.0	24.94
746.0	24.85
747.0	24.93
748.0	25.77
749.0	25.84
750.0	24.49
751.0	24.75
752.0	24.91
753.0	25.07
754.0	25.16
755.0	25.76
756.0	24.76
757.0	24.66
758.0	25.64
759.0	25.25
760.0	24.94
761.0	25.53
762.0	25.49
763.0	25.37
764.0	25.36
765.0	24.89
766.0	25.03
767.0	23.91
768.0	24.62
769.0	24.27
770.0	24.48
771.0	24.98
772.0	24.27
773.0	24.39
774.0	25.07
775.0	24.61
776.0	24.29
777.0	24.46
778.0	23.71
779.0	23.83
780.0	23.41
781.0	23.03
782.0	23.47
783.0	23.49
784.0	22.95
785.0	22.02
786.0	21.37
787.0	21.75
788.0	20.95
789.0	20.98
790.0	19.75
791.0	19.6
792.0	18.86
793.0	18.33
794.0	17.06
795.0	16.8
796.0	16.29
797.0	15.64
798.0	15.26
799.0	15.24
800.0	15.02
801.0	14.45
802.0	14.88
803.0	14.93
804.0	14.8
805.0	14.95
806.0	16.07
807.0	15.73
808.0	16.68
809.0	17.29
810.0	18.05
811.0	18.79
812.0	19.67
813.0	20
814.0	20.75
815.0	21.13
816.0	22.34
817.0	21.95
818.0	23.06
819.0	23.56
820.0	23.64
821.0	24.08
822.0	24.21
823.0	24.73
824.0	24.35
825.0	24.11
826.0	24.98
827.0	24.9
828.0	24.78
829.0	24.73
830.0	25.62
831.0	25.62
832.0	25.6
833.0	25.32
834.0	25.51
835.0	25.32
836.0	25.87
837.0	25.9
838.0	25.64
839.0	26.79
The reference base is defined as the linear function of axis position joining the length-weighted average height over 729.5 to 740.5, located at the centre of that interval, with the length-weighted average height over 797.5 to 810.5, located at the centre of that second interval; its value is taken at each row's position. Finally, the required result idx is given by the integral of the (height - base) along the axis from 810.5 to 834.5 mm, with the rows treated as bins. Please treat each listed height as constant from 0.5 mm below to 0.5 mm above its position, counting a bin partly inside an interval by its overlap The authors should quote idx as 249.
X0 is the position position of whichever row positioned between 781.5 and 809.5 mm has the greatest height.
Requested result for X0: 783.0 mm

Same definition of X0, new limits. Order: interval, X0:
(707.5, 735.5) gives 733.0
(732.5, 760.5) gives 749.0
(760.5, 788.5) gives 761.0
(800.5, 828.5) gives 826.0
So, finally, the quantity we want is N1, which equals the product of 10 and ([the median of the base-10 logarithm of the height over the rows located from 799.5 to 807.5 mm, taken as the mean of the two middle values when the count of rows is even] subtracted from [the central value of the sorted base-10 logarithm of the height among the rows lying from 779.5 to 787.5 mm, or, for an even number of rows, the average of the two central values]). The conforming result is 1.9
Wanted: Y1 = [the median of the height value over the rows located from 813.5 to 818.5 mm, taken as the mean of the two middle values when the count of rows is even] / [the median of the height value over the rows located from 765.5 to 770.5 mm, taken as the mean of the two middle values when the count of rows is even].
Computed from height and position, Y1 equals 0.90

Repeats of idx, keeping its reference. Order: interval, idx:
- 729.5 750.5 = 13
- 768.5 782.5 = 64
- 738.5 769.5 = 78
